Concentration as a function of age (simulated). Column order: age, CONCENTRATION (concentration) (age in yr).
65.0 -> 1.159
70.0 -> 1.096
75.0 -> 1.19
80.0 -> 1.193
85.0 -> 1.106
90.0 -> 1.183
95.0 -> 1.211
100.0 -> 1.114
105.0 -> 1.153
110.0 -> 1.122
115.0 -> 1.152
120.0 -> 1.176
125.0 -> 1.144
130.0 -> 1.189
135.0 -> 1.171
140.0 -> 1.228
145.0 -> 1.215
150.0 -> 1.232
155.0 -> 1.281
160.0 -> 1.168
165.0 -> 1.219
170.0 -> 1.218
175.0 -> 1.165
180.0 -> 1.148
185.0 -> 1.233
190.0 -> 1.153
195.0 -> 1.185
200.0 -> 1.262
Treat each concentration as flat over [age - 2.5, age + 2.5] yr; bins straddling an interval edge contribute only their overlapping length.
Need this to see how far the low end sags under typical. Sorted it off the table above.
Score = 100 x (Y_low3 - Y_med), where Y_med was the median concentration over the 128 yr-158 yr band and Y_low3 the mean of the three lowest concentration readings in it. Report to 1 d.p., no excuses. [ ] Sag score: -3.0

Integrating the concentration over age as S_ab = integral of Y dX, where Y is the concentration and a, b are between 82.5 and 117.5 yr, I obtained 40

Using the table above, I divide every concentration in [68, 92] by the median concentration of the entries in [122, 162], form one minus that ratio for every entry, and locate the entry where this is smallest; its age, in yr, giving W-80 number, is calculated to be 80.0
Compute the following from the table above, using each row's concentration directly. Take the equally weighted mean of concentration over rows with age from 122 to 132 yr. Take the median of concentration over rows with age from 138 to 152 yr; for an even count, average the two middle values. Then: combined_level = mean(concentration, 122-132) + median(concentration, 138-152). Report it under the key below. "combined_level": 2.39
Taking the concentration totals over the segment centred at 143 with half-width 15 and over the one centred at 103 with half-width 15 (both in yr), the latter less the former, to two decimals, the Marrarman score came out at -0.38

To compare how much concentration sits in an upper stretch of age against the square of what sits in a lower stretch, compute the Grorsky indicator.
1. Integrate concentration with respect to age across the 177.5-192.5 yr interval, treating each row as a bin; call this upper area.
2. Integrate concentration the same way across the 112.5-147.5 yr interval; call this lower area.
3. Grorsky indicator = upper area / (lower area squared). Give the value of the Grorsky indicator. 0.010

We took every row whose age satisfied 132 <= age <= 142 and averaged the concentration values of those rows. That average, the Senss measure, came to 1.20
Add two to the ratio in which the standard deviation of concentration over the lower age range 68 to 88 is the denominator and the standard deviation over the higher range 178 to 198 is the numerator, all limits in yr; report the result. 2.7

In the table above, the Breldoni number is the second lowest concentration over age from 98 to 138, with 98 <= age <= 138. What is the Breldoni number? 1.122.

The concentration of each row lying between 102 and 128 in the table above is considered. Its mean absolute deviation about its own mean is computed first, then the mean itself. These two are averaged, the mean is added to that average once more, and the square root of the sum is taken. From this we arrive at 1.32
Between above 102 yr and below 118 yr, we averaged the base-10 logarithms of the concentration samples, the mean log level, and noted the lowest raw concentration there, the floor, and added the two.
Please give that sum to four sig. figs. 1.180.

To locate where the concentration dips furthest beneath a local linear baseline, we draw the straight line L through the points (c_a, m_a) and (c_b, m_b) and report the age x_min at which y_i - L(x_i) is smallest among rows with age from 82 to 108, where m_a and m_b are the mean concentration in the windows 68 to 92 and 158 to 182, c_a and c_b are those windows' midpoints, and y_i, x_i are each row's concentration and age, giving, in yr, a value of 85.0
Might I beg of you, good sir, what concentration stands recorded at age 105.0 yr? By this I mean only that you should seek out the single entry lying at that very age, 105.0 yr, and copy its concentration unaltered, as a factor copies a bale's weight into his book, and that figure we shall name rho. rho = 1.153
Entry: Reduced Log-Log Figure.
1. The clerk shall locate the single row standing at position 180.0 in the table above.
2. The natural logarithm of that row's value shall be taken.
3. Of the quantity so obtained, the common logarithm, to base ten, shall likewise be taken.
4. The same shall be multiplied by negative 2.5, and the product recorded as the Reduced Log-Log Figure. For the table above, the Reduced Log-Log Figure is 2.15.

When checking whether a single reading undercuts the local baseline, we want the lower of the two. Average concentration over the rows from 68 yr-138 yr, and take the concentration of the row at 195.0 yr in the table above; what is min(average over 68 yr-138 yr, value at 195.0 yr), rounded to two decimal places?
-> 1.16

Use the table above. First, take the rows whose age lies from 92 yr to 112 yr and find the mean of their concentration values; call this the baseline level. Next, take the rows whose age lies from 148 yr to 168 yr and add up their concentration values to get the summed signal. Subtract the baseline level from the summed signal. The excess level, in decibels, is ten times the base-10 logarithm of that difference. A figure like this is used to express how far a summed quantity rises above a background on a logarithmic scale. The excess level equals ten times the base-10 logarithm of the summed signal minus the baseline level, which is 5.74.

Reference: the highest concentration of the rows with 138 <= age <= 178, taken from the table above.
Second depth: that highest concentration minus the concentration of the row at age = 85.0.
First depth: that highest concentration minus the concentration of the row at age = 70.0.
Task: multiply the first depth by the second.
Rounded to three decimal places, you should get 0.032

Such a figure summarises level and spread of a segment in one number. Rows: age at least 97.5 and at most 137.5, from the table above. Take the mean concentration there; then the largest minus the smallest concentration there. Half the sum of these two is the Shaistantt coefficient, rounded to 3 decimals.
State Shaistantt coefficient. 0.614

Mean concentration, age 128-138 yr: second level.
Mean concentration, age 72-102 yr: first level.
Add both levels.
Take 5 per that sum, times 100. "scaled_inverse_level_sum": 213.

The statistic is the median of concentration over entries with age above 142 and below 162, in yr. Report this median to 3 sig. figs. 1.22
